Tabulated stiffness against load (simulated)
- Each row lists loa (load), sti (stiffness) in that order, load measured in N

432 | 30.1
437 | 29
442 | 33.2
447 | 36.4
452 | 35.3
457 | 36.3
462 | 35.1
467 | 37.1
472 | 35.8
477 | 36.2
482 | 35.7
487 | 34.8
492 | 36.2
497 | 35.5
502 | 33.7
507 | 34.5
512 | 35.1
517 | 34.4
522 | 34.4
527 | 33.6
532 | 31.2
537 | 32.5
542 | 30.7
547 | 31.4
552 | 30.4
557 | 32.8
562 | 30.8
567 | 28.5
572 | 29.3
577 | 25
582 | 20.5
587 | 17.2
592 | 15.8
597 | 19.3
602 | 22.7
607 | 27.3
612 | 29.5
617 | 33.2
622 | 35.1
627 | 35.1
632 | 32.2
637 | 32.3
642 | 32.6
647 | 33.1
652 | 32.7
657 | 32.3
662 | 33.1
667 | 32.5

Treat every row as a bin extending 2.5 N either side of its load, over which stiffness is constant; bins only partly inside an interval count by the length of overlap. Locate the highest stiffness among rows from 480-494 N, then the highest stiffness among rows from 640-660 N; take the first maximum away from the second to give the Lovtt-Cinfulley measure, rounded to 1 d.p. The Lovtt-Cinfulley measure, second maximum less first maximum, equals -3.1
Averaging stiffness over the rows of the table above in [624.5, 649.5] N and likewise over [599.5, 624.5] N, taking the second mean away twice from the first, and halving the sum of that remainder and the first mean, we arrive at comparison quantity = 3.5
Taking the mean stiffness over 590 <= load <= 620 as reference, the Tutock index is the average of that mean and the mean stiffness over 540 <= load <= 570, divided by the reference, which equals 1.12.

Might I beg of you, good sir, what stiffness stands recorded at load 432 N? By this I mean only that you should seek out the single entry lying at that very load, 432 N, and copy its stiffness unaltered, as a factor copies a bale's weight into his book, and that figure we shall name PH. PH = 30.1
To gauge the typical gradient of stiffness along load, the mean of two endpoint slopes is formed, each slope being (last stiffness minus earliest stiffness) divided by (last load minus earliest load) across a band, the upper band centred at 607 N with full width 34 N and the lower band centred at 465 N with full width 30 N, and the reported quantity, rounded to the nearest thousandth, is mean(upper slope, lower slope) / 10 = 0.034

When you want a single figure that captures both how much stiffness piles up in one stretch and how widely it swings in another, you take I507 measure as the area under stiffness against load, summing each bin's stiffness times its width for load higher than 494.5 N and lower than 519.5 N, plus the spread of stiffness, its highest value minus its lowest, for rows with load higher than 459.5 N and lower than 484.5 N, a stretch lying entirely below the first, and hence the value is 868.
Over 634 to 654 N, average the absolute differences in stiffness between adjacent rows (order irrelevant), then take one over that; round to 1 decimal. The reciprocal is 2.5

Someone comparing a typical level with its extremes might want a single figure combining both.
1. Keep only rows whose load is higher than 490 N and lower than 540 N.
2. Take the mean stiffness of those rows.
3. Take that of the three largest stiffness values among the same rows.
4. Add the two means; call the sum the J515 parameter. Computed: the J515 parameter 69.7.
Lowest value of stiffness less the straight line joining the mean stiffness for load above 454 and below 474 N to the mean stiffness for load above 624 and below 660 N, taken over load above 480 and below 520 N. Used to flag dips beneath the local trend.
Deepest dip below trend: -1.7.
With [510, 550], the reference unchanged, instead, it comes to -4.0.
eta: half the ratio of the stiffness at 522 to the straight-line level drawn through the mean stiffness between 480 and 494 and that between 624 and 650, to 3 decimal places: 0.492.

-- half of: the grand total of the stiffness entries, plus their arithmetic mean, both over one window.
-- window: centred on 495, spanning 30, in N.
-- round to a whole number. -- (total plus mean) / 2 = 123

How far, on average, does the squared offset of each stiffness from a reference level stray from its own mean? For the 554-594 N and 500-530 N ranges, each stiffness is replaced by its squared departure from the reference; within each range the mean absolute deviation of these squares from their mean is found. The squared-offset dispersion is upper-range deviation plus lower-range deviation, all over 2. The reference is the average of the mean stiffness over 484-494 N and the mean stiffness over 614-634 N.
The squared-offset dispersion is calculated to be 59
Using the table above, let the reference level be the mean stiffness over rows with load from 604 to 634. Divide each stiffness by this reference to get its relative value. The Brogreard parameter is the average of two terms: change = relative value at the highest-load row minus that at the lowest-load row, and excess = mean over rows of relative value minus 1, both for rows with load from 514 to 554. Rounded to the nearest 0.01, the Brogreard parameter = -0.06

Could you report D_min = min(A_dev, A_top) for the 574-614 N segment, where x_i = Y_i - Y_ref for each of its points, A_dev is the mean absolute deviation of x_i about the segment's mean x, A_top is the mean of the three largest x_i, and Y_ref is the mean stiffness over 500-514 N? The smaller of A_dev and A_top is -7.2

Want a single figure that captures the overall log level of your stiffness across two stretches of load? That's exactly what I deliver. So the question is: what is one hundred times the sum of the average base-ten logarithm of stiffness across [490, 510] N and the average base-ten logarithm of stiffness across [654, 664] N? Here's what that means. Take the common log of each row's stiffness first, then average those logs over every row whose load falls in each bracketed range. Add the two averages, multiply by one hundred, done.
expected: 306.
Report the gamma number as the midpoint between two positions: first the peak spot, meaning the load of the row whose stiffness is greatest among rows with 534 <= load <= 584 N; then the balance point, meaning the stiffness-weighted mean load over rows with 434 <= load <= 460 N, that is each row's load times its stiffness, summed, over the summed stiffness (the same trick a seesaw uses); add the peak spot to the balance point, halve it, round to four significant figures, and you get 502.2 N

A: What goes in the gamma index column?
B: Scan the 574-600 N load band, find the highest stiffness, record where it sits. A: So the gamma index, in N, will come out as 577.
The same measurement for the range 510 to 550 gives 512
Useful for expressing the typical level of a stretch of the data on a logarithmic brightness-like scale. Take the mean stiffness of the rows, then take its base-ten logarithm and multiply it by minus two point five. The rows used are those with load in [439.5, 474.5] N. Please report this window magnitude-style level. -3.879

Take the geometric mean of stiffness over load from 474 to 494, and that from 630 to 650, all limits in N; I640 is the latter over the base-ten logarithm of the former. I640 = 21.0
